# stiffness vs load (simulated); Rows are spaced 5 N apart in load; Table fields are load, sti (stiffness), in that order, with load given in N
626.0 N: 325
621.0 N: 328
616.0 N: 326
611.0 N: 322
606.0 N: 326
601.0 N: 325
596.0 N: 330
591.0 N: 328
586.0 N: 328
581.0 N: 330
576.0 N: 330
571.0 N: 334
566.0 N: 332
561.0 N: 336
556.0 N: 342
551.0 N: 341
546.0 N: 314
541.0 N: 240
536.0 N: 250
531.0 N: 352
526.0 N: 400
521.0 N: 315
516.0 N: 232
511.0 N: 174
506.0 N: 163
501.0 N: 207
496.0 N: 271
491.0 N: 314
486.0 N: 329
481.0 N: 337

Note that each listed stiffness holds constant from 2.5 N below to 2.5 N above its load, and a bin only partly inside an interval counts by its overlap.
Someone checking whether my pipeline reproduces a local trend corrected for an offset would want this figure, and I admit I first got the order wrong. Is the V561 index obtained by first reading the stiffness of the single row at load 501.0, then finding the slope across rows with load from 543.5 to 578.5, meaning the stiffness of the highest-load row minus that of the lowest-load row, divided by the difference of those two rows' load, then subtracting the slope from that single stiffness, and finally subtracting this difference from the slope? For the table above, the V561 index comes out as -206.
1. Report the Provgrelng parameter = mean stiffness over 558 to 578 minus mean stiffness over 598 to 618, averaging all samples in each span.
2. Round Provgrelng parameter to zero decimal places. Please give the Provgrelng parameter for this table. 8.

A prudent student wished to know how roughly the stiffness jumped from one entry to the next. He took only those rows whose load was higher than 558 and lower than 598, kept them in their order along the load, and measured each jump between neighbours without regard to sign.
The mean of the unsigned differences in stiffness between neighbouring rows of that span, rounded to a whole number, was 2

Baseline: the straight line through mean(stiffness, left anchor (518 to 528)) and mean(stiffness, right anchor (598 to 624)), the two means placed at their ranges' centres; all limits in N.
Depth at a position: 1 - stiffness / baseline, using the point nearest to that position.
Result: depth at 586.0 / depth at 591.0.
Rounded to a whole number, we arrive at 1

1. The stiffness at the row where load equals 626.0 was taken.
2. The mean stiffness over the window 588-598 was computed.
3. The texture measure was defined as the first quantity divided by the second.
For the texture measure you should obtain 0.99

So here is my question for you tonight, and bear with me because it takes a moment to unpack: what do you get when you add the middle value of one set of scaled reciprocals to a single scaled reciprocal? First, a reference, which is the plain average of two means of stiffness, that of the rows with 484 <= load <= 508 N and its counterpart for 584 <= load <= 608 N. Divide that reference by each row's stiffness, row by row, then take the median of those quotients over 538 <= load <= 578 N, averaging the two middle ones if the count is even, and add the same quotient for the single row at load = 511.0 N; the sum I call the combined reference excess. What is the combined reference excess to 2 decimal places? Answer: 2.56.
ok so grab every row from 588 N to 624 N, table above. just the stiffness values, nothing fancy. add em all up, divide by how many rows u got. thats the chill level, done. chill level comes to 326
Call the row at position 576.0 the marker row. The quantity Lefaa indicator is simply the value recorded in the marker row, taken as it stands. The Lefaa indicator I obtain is 330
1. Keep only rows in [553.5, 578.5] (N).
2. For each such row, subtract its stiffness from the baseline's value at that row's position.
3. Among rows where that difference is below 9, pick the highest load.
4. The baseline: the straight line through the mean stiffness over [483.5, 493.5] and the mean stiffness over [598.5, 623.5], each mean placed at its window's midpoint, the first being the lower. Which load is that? 576.0 N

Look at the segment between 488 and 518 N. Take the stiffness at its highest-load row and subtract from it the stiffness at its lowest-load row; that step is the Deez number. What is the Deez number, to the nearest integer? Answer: -82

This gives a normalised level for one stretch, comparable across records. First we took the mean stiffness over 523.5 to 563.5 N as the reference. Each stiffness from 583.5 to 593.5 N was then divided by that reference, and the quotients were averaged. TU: 1.02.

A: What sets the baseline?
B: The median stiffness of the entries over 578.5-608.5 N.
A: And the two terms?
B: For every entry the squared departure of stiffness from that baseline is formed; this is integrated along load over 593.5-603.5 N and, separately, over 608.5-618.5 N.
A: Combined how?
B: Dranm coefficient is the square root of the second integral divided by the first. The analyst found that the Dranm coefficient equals 1.8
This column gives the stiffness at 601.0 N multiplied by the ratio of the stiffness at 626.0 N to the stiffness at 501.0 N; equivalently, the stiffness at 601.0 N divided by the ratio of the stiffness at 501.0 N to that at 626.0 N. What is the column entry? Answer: 510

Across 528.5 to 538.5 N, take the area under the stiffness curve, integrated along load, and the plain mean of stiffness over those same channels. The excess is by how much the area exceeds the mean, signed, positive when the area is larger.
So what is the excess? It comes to 2709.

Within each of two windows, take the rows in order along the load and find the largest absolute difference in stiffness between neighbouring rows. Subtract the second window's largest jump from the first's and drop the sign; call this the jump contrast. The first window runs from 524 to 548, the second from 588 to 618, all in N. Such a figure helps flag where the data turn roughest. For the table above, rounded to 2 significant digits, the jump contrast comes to 97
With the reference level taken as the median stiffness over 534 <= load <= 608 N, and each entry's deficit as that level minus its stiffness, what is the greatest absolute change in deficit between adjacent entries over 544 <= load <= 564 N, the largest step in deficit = 27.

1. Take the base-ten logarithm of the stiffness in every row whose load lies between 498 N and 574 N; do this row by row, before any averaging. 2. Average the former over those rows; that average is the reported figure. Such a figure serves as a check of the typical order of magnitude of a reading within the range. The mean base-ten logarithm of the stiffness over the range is 2.45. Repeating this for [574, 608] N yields 2.52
